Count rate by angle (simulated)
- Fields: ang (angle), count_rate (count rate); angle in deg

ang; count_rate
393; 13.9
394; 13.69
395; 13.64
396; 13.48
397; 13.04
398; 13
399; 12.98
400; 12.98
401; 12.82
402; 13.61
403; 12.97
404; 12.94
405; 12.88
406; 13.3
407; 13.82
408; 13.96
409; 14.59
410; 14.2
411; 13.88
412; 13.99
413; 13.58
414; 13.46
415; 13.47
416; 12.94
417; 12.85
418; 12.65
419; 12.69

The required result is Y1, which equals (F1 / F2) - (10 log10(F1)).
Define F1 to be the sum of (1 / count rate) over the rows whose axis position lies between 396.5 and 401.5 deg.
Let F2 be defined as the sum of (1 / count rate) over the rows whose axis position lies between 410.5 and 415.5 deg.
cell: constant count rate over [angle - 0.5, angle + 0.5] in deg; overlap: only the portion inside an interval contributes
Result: 5.19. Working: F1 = 0.386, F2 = 0.366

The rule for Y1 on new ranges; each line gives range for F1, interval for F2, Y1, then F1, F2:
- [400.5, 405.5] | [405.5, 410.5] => 5.23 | 0.383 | 0.358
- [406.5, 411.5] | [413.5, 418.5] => 5.43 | 0.355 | 0.383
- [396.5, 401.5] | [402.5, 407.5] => 5.15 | 0.386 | 0.380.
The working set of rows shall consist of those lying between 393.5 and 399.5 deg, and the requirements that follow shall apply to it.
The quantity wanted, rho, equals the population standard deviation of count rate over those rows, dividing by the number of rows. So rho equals 0.31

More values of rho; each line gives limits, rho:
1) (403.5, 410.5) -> 0.60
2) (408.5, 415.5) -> 0.39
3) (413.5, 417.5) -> 0.29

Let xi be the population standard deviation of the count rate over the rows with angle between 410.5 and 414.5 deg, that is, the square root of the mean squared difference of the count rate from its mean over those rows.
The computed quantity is 0.215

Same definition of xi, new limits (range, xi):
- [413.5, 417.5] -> 0.287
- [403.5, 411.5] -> 0.566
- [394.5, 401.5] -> 0.280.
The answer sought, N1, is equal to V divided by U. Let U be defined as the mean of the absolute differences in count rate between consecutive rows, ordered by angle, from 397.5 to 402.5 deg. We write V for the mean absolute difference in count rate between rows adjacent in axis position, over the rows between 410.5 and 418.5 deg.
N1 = 0.9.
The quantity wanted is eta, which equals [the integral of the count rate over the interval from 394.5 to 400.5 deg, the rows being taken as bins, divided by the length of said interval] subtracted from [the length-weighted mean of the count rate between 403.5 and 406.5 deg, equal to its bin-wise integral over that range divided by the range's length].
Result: -0.15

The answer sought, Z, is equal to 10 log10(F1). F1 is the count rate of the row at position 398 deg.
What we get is 11.14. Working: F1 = 13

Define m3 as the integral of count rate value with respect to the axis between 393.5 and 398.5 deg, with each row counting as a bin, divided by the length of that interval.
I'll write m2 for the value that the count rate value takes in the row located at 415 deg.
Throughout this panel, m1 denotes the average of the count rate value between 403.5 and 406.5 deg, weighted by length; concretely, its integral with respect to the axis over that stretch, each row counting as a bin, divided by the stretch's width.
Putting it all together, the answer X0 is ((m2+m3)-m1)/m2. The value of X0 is 1.02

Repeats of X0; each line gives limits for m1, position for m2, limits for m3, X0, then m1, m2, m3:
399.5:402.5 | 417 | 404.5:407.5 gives 1.02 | 13.1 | 12.85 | 13.3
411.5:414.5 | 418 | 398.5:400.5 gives 0.94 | 13.7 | 12.65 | 13.0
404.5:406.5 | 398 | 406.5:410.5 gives 1.08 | 13.1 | 13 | 14.1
